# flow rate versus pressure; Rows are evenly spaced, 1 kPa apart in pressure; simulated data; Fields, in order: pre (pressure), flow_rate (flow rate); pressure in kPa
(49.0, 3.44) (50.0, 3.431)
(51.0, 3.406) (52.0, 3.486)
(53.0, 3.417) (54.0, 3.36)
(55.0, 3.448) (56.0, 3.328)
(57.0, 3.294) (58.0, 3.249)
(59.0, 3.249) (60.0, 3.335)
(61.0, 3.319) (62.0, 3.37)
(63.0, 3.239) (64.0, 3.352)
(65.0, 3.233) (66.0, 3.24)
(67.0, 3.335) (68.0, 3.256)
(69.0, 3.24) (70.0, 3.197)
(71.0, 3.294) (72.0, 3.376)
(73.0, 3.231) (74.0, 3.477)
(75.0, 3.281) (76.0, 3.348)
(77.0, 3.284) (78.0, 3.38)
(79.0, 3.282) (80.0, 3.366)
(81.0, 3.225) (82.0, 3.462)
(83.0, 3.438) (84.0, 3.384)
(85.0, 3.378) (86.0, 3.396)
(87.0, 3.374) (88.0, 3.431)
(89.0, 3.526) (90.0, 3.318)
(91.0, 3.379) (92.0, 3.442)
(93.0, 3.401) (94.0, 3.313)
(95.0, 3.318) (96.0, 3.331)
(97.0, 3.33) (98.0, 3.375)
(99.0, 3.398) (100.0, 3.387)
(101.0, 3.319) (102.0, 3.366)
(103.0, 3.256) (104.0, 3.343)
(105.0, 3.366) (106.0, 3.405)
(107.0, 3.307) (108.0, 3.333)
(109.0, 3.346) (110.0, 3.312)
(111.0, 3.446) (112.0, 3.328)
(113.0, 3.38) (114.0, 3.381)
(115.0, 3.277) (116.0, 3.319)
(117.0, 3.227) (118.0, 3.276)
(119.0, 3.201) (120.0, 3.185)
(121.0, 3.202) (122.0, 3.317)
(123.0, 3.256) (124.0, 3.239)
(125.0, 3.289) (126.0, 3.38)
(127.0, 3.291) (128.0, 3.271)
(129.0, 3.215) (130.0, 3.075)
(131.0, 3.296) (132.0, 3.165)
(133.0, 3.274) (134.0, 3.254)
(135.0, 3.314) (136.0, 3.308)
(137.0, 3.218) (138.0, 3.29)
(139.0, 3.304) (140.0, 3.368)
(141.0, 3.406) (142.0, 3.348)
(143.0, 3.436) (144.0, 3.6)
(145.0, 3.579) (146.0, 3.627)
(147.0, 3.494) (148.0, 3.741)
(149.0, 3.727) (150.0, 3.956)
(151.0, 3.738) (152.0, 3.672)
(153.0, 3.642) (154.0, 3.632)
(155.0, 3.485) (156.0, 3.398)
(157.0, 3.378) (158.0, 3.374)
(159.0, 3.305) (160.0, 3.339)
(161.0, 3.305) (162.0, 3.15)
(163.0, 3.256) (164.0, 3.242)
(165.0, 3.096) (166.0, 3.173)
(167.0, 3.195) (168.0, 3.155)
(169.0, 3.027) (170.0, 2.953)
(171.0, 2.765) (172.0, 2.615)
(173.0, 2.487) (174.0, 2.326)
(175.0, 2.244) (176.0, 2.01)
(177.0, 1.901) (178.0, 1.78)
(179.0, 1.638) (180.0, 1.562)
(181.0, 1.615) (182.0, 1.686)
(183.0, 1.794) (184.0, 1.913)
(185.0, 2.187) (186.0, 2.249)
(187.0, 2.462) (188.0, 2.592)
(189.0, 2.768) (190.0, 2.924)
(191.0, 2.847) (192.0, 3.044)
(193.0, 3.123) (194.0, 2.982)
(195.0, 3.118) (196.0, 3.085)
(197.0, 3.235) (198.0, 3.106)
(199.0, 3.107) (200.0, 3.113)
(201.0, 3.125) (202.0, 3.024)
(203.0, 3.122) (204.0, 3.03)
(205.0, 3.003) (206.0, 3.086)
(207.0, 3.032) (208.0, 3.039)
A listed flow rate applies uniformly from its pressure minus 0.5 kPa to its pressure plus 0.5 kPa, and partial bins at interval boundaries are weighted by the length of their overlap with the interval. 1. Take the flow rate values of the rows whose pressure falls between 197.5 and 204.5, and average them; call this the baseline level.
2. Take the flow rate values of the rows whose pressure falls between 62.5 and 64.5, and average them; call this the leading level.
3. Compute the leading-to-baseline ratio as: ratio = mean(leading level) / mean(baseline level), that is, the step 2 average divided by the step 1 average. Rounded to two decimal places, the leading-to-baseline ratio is 1.07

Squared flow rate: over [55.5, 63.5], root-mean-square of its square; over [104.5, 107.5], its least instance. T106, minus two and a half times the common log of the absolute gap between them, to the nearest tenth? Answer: 3.2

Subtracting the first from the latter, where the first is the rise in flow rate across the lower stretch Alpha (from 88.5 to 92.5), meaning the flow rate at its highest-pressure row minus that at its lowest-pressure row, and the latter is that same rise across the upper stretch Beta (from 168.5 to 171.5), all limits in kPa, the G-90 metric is -0.18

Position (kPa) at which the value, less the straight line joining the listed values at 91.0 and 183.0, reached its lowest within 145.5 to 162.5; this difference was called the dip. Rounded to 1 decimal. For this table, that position 162.0 kPa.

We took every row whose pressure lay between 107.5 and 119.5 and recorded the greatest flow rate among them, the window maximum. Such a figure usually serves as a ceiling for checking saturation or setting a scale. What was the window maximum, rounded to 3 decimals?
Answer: 3.446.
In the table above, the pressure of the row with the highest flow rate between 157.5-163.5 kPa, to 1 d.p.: 158.0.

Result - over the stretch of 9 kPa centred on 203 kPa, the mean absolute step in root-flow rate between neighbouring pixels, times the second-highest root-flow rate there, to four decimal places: 0.0298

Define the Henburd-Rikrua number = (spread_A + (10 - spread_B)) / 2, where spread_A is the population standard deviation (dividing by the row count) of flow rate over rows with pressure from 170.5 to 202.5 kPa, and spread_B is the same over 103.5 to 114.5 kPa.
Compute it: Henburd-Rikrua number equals 5.26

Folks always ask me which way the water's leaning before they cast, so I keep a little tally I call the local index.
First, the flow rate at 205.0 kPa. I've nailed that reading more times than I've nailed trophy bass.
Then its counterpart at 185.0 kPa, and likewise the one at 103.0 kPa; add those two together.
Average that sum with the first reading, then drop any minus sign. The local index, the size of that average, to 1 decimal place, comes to 4.2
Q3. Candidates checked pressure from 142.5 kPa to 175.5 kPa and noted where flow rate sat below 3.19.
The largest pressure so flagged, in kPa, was 175.0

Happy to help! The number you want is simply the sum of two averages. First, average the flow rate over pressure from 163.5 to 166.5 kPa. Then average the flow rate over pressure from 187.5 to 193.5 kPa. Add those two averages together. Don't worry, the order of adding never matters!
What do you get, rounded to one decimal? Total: 6.1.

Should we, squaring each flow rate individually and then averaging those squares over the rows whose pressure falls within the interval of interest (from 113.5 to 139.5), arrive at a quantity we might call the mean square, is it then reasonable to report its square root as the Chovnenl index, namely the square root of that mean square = 3.26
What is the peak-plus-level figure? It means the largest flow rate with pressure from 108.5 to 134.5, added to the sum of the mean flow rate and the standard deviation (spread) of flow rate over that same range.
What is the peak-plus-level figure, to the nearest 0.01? 6.80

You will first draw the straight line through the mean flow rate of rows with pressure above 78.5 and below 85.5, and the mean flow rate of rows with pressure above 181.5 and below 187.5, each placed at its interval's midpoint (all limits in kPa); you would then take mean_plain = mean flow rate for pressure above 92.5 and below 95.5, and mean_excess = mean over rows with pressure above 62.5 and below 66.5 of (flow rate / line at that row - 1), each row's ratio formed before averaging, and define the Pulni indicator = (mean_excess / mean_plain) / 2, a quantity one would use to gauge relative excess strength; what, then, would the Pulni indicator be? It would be -0.013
